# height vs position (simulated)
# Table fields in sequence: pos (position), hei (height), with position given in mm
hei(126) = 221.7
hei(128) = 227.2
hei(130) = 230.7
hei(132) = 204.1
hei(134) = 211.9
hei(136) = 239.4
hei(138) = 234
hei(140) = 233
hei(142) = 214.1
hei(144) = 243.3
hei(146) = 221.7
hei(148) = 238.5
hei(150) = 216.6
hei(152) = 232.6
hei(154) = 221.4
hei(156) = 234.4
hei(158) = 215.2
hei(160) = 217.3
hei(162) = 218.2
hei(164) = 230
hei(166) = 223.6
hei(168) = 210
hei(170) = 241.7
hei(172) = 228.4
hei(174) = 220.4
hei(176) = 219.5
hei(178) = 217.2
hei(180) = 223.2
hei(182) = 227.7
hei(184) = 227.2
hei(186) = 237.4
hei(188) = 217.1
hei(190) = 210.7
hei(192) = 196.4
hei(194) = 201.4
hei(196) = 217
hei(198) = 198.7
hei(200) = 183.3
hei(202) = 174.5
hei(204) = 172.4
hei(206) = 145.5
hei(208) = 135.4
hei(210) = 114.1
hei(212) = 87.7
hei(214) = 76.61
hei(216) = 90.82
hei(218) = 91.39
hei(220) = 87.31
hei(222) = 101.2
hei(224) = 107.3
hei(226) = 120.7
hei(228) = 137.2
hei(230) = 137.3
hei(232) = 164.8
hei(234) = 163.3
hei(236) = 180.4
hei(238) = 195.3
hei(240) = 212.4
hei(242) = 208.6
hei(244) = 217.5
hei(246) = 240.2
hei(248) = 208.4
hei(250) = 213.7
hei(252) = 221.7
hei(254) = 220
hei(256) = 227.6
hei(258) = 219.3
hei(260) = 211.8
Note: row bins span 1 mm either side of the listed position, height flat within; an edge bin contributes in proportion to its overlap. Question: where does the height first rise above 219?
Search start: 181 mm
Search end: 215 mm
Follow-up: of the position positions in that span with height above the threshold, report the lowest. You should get 182 mm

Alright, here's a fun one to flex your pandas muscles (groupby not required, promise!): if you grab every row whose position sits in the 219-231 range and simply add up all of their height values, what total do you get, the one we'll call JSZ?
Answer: 691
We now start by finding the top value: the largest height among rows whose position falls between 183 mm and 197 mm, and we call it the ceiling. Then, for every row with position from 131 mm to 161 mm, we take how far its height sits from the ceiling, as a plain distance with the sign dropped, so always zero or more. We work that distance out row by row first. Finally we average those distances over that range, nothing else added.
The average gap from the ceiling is 13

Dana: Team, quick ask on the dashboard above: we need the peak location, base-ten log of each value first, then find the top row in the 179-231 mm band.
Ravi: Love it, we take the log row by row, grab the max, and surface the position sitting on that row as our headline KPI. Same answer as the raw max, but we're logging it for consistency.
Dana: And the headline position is 186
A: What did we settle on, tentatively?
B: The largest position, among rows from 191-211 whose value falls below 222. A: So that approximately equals 210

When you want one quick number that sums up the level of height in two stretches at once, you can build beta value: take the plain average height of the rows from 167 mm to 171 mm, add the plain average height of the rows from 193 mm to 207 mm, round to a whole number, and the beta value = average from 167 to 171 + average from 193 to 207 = 411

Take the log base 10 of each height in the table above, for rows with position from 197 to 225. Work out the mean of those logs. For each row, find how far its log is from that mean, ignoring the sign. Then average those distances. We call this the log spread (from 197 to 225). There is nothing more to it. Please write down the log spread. 0.122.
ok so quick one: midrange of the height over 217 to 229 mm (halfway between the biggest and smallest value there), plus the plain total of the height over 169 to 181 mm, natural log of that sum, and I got 7.29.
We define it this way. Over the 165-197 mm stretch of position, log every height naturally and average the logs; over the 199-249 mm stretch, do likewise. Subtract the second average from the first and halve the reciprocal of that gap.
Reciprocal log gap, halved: 1.2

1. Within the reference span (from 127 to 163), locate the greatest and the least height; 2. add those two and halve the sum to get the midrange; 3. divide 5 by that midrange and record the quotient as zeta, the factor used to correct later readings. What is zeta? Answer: 0.022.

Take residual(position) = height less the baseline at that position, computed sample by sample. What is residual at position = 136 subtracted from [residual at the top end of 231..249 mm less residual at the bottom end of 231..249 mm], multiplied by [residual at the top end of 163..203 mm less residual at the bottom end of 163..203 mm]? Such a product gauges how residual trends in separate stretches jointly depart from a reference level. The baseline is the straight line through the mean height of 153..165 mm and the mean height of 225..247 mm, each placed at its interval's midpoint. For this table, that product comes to -1671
